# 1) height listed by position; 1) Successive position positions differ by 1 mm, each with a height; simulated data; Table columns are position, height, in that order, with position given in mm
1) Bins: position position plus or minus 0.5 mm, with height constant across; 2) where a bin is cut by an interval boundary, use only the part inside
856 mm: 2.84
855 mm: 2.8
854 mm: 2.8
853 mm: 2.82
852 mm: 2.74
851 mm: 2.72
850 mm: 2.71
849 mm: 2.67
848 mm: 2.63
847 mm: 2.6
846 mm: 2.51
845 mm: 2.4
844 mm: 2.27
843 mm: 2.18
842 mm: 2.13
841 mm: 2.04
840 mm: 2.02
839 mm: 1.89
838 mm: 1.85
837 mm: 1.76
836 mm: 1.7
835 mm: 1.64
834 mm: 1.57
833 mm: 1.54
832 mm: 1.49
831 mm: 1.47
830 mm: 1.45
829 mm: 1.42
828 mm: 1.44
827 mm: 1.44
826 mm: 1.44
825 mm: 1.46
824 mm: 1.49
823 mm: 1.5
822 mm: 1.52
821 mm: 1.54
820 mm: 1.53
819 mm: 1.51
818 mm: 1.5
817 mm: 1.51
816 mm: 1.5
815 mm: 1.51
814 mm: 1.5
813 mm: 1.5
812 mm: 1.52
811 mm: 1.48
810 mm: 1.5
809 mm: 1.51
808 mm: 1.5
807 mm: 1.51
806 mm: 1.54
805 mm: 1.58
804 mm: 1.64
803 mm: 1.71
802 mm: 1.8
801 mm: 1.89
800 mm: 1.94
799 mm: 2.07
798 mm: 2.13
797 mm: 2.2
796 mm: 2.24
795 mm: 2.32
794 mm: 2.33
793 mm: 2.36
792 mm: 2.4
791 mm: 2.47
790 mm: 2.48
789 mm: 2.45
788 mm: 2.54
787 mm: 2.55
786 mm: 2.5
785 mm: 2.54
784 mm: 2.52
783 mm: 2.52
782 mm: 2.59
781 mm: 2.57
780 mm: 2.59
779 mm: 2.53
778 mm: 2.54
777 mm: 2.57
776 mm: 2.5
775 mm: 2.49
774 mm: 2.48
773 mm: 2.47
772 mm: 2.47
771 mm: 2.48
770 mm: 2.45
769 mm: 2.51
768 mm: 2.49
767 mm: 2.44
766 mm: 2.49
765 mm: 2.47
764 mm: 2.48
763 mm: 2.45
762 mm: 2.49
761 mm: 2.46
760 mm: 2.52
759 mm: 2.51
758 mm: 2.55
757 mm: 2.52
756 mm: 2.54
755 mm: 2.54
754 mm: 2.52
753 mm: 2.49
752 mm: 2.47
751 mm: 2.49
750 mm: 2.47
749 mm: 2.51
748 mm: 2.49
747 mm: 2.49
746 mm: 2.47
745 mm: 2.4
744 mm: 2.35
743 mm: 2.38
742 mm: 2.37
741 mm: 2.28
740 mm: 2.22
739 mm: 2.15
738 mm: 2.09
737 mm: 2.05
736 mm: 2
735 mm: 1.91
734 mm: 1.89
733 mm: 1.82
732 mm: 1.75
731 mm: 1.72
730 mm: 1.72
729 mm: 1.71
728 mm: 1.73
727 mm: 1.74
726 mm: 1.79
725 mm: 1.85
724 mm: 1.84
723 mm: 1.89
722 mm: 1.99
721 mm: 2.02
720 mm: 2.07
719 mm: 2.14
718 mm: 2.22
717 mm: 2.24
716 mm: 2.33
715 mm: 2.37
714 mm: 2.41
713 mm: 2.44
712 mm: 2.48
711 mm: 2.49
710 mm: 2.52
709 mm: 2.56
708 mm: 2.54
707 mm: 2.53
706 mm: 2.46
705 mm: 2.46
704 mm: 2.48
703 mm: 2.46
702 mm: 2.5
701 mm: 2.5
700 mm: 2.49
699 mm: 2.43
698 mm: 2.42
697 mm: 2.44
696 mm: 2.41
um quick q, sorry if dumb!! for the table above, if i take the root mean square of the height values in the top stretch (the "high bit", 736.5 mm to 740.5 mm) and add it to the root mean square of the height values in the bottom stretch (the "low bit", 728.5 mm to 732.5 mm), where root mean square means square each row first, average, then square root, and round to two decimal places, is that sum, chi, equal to 3.85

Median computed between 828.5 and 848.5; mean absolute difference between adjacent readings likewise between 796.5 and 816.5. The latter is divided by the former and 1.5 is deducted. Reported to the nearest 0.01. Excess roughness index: -1.48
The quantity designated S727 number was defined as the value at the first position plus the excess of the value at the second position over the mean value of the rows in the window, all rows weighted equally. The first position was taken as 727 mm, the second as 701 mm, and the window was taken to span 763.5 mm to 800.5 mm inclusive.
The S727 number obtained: 1.8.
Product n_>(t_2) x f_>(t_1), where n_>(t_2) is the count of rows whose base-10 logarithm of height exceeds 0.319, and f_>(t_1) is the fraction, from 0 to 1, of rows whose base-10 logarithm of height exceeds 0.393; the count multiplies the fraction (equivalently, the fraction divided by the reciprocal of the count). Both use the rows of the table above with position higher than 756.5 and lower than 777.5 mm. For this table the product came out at 14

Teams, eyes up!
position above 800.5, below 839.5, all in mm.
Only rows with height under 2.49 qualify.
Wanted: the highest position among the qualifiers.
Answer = 839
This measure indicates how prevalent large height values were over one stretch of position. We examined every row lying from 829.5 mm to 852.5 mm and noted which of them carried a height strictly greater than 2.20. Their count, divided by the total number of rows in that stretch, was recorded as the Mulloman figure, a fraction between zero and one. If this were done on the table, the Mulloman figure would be 0.4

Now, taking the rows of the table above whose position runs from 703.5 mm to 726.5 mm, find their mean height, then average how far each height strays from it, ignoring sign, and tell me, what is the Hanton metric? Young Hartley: 0.23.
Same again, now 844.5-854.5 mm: 0.10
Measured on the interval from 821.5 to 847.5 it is 0.32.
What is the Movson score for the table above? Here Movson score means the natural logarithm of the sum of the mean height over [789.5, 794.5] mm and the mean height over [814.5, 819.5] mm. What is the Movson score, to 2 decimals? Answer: 1.36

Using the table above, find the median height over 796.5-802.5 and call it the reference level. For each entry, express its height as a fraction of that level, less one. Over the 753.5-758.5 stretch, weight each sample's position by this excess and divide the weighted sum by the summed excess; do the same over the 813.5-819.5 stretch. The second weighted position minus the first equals 60.5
